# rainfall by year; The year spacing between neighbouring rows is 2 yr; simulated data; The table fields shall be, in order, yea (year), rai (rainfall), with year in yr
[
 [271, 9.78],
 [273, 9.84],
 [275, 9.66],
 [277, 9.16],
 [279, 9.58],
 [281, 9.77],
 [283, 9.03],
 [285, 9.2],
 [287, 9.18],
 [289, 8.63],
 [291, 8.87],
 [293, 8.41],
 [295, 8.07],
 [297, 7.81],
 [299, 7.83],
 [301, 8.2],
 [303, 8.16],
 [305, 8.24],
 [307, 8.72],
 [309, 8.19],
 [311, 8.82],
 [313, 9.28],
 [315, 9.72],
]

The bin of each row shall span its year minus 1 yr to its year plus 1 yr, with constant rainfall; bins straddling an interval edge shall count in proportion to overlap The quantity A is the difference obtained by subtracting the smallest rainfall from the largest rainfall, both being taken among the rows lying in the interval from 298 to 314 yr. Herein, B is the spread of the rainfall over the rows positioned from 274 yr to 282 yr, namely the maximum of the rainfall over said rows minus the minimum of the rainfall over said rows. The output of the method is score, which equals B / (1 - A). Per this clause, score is -1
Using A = 1.45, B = 0.6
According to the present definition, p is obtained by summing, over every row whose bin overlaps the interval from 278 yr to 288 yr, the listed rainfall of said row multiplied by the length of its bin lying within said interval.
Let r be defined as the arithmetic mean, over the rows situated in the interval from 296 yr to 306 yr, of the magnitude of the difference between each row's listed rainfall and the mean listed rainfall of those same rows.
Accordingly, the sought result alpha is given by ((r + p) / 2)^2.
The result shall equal 2195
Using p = 93.5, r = 0.18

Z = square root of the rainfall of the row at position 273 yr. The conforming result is 3.14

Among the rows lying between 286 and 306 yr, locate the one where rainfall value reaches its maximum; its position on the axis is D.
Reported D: 287 yr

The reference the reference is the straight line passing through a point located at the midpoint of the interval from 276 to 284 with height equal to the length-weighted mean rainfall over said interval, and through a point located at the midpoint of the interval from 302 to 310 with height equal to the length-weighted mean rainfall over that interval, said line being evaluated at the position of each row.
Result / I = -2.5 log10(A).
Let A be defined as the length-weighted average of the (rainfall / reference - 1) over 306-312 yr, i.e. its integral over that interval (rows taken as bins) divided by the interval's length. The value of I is 3.4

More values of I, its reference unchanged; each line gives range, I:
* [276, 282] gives 5.2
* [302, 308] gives 7.6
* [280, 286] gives 5.3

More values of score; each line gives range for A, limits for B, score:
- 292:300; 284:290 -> 1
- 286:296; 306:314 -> -10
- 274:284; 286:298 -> 5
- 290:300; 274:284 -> -12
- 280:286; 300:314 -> 4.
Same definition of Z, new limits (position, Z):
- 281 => 3.13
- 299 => 2.80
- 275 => 3.11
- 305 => 2.87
